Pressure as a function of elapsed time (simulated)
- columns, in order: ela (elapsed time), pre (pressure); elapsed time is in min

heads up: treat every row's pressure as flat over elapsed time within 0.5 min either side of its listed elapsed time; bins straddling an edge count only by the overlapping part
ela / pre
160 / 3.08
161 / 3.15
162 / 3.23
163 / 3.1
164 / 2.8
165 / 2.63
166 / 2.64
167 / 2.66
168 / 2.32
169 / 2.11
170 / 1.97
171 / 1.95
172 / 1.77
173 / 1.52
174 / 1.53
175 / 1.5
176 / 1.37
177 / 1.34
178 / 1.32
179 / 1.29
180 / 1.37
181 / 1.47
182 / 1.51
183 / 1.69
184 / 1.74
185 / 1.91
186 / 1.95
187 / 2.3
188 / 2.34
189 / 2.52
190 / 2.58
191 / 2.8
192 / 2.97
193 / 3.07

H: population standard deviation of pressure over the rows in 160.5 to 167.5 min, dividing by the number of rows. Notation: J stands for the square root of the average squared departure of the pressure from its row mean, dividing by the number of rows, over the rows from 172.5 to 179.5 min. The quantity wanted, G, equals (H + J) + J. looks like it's 0.44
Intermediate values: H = 0.24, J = 0.10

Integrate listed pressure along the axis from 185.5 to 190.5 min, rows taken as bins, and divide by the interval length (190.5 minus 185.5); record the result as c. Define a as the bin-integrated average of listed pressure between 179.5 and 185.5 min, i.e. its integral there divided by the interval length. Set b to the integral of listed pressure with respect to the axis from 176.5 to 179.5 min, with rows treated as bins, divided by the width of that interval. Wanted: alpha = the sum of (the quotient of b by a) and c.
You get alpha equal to 3.15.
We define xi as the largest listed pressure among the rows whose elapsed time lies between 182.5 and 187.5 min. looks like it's 2.3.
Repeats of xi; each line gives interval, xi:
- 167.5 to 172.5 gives 2.32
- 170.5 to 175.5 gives 1.95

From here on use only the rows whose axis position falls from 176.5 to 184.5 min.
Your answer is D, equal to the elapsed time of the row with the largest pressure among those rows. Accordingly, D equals 184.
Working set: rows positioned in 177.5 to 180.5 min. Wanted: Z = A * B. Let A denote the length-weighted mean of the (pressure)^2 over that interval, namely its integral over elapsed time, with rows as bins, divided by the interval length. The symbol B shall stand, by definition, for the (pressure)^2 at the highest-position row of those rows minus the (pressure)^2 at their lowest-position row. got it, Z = 0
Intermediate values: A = 2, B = 0.1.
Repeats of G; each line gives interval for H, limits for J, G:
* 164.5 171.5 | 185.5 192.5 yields 0.92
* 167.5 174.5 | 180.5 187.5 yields 0.80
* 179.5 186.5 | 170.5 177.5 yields 0.61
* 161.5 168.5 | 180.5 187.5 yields 0.82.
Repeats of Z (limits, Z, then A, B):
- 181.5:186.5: 5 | 3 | 1.5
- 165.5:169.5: -15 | 6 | -2.5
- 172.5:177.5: -1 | 2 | -0.5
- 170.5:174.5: -4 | 3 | -1.5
